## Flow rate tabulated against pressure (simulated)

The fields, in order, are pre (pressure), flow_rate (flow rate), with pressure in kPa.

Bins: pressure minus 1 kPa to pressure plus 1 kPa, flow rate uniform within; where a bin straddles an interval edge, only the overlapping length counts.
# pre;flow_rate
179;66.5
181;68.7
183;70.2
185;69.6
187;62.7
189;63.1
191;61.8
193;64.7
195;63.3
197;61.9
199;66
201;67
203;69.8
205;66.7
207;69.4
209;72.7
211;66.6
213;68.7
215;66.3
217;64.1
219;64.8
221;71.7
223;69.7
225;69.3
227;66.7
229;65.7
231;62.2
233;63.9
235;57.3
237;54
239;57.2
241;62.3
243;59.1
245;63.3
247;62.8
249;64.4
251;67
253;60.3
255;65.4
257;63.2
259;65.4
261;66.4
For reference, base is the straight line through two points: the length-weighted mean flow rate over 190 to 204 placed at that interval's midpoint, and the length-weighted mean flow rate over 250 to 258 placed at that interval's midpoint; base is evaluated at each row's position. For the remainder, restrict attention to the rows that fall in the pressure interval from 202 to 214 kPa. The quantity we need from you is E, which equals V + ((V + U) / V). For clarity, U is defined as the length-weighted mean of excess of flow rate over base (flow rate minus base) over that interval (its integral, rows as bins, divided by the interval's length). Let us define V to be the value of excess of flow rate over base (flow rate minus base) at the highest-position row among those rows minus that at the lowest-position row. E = -4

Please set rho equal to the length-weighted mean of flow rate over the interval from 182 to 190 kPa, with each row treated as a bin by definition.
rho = 66.4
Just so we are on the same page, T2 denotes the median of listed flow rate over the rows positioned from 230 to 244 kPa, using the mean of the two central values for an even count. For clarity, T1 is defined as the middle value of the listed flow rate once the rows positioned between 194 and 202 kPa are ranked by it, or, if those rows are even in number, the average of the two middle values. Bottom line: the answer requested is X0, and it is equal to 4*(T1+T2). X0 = 495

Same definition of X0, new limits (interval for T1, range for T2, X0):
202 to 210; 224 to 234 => 541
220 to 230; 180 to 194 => 536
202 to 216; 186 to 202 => 528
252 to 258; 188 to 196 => 506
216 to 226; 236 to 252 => 527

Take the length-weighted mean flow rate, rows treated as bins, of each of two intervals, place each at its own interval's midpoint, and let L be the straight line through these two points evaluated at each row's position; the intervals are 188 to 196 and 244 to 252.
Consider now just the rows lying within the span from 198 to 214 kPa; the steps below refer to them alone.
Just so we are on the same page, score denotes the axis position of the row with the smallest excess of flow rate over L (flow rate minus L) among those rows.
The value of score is 199 kPa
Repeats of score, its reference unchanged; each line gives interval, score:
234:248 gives 237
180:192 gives 191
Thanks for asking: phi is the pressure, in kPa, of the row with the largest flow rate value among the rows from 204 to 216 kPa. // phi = 209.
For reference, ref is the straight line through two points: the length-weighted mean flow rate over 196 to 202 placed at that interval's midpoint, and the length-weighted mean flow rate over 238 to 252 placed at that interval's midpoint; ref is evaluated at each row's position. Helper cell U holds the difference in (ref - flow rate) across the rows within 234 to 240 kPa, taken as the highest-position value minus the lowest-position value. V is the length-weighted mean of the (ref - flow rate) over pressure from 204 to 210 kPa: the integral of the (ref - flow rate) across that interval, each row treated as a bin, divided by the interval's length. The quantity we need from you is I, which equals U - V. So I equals 5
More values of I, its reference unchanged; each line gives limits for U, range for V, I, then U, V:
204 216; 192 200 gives -1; 0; 1.2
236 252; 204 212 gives -9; -14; -4.4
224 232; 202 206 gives 10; 7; -3.6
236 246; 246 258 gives -8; -10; -2.0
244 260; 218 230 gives 2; -3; -4.5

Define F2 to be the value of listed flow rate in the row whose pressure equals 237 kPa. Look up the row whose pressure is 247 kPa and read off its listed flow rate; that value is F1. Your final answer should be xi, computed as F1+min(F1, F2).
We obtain 117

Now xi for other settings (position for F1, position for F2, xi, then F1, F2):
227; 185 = 133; 66.7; 69.6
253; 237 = 114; 60.3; 54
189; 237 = 117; 63.1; 54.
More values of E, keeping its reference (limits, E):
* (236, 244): 5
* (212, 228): -3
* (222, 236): -11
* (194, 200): 3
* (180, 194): -3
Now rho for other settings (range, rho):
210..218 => 66.4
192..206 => 65.6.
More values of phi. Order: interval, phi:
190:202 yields 201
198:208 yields 203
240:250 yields 249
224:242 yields 225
